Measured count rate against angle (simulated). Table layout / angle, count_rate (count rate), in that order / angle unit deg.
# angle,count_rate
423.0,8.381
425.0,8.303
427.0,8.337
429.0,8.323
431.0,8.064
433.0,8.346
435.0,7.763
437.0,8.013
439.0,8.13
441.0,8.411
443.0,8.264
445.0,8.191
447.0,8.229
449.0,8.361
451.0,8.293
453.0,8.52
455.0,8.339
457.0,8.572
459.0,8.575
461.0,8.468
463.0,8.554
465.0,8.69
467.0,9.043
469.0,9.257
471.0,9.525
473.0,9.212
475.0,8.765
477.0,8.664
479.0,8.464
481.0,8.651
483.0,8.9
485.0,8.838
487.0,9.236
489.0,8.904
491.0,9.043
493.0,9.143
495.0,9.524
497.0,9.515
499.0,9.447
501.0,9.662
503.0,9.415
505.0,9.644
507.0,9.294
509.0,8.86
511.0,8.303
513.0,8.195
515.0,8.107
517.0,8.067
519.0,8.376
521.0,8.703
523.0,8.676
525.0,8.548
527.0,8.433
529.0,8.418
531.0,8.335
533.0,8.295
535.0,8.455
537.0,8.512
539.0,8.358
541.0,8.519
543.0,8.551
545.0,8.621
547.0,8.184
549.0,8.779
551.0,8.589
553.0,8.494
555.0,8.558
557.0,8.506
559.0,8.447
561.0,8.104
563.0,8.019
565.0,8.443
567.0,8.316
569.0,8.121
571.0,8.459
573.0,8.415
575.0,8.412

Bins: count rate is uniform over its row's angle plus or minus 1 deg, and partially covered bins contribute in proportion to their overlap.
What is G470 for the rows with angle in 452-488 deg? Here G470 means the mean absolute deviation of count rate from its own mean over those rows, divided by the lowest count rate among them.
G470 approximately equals 0.033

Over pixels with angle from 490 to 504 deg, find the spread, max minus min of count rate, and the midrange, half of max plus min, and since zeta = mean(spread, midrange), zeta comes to 4.99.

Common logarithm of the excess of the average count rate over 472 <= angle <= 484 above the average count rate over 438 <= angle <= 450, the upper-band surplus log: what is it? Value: -0.3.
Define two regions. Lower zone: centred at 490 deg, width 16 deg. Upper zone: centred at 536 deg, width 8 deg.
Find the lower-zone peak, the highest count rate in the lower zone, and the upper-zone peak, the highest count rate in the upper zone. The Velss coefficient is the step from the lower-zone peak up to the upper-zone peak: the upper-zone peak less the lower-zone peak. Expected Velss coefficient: -1.0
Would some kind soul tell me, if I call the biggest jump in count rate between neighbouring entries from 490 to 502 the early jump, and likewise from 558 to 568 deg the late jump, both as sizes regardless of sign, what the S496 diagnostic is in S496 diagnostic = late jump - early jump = 0.0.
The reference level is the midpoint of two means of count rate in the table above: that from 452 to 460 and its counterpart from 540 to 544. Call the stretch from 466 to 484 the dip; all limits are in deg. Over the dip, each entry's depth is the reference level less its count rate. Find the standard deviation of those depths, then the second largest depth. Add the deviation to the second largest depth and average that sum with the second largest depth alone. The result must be 0.0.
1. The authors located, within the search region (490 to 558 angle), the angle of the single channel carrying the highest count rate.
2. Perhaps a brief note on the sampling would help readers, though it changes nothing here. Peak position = 501.0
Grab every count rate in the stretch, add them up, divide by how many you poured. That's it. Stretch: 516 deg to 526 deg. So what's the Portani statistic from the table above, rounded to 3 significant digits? 8.47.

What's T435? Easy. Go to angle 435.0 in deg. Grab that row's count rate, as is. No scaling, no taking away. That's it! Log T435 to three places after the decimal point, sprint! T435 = 7.763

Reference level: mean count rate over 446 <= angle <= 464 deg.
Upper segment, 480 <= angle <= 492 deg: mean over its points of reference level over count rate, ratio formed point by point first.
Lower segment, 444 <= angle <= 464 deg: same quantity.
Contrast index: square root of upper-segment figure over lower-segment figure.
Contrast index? 0.97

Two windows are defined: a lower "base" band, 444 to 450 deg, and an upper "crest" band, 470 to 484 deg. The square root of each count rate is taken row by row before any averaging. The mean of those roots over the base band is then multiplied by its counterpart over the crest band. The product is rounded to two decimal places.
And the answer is 8.56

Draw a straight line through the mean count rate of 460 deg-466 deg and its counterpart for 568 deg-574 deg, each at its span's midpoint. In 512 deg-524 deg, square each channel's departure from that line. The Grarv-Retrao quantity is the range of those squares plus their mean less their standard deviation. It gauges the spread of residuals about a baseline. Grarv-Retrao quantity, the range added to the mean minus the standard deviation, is 0.17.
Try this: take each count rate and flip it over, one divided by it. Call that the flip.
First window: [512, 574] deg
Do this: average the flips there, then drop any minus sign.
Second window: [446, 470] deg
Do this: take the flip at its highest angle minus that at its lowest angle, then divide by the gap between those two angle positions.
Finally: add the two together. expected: 0.118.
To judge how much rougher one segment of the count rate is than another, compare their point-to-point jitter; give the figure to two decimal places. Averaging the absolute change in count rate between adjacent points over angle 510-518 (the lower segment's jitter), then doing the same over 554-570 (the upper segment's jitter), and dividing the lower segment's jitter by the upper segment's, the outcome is 0.43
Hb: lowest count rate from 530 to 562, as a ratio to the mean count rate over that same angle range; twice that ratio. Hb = 1.92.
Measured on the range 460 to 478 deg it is 1.90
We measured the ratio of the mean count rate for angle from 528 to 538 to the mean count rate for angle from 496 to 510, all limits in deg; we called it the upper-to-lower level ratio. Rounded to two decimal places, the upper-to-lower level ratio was 0.89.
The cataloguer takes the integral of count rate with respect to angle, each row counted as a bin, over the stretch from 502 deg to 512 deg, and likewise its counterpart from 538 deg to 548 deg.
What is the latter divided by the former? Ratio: 0.93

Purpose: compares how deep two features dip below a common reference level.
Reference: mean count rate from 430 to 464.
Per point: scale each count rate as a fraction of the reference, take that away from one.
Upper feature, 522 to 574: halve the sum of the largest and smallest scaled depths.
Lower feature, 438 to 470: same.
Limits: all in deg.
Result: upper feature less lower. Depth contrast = 0.04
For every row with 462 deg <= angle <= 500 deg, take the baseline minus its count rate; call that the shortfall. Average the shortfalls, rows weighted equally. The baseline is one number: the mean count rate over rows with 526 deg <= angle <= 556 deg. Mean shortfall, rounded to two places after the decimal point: -0.55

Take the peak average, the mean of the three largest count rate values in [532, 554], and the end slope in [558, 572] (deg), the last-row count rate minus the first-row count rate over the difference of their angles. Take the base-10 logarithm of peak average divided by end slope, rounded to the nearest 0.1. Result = 3.9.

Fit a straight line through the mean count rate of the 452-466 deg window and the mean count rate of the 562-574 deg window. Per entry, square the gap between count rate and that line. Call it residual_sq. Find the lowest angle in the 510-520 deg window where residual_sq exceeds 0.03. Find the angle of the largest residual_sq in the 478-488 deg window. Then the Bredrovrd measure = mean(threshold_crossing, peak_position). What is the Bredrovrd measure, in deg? 500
